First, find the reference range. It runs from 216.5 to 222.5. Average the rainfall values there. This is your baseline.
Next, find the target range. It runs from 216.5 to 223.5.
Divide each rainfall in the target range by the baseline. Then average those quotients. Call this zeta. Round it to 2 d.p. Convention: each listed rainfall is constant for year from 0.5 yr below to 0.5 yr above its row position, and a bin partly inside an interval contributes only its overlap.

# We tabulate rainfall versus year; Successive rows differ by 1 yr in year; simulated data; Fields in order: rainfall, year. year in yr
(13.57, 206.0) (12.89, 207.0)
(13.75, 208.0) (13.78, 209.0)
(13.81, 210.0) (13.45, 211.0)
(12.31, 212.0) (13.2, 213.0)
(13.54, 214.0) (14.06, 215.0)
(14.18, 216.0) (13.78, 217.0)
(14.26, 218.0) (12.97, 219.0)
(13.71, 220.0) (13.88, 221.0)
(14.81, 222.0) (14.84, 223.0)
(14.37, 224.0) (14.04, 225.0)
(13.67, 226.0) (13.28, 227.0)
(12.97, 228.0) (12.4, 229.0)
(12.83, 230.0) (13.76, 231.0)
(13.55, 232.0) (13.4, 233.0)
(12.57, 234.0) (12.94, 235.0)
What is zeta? 1.01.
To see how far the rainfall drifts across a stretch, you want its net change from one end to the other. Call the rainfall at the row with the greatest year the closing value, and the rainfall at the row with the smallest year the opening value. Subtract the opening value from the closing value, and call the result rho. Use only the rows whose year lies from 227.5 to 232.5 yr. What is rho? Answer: 0.6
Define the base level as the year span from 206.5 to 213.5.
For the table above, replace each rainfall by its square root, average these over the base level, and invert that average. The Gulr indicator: 0.274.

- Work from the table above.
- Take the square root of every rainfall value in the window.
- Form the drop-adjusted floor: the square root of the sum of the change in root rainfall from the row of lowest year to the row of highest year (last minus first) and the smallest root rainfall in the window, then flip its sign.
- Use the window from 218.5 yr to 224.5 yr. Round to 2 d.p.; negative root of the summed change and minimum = -1.95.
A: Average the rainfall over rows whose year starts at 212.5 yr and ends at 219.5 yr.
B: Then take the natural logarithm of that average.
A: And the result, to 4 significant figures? 2.618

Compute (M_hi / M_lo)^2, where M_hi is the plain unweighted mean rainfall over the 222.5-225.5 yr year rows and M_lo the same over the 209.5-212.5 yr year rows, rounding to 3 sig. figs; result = 1.19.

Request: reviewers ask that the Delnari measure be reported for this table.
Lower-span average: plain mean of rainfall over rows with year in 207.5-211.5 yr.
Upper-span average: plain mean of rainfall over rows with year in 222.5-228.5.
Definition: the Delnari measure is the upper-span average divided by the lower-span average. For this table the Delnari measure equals 1.01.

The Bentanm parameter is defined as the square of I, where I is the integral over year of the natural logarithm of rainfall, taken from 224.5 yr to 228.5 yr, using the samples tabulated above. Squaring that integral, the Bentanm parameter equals 108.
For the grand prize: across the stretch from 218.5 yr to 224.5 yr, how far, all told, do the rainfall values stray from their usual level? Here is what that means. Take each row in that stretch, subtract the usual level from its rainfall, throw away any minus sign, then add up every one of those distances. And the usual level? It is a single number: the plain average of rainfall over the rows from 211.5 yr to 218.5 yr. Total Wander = 4.2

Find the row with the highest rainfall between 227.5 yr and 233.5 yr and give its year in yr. 231.0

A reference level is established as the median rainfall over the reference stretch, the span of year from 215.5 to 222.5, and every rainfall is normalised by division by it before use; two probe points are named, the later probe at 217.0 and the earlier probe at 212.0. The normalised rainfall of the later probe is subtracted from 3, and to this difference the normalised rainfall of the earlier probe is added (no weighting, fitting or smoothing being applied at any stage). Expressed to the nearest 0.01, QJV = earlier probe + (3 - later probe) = 2.89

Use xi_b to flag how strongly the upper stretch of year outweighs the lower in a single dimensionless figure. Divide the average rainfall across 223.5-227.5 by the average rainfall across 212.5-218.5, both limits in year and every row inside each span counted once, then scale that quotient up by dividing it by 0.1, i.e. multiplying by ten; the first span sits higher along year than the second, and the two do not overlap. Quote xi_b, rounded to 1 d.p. 10.0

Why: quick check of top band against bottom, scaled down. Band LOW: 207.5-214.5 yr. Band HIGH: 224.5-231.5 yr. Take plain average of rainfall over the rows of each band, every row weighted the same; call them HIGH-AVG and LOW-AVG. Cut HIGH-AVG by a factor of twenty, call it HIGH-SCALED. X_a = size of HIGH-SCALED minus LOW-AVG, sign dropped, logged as 12.7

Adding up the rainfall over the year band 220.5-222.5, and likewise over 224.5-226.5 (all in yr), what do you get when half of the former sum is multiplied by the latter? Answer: 397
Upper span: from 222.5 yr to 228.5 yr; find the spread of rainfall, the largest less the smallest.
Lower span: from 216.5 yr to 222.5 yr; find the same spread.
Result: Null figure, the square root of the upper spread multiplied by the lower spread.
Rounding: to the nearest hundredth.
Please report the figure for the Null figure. 1.85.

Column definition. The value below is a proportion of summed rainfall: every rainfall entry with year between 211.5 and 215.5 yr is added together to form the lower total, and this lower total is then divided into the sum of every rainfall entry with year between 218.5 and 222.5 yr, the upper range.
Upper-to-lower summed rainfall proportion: 1.04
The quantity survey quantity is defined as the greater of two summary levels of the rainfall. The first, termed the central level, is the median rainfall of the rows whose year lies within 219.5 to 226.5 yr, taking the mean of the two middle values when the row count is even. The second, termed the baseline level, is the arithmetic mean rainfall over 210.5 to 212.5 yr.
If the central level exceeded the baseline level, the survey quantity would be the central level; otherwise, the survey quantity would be 14.0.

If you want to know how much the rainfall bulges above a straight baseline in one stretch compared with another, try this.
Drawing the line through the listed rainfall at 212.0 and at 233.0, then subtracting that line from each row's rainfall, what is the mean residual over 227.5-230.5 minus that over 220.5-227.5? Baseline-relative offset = -1.7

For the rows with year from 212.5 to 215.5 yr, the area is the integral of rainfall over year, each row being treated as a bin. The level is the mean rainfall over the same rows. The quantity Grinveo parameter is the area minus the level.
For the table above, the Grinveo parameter 27.2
